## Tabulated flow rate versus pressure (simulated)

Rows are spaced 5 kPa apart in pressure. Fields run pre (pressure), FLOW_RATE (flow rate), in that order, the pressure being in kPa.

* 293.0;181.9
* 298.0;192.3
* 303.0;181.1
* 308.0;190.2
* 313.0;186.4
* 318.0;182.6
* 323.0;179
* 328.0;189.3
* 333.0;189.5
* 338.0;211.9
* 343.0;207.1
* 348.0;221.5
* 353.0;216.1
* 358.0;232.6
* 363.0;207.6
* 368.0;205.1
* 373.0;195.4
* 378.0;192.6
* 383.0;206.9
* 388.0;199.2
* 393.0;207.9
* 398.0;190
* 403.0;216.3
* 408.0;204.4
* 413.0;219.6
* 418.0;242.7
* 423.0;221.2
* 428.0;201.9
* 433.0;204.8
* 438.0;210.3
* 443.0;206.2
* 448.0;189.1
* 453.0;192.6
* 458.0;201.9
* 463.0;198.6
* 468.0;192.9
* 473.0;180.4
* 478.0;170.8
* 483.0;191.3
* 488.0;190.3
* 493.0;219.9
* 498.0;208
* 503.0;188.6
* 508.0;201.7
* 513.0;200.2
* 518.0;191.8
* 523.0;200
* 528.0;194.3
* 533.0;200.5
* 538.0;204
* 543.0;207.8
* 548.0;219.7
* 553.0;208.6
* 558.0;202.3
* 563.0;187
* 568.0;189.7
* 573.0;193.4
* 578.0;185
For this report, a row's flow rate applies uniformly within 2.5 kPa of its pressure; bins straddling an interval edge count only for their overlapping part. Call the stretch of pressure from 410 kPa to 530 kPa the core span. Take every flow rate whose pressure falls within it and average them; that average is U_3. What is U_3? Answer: 201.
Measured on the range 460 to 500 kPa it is 194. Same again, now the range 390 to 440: 212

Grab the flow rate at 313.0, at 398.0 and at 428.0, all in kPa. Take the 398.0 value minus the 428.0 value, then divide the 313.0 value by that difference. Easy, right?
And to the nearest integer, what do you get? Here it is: -16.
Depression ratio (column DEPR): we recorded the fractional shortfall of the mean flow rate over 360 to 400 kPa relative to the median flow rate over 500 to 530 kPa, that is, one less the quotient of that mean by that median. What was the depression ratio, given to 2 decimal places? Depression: -0.02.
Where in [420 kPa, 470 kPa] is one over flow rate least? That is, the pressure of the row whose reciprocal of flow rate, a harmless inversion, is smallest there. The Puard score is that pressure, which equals 423.0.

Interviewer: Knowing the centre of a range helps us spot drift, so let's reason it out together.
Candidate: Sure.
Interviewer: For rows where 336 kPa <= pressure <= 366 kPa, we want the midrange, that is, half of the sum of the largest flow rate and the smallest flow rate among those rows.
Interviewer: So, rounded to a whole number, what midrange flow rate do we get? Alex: 220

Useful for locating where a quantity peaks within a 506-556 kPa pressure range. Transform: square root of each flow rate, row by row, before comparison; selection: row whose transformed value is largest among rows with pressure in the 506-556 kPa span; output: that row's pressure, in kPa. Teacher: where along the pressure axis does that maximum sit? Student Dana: 548.0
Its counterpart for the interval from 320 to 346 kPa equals 338.0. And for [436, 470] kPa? 438.0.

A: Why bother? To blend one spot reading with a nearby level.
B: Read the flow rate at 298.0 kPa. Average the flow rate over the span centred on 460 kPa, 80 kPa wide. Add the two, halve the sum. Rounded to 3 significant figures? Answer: 196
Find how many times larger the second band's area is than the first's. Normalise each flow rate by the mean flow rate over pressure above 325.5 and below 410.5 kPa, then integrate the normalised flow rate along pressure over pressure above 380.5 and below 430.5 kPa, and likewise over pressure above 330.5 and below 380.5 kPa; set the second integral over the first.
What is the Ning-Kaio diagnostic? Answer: 0.99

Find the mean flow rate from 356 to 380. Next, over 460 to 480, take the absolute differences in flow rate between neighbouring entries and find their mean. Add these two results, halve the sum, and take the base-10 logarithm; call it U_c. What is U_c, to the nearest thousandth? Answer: 2.033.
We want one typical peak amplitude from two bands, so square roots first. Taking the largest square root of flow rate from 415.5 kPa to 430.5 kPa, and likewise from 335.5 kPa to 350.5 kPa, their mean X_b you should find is 15.2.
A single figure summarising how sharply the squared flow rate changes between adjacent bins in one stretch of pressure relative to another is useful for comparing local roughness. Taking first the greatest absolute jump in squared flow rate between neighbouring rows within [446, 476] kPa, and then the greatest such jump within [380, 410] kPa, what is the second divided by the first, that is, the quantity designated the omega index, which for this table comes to 2.3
